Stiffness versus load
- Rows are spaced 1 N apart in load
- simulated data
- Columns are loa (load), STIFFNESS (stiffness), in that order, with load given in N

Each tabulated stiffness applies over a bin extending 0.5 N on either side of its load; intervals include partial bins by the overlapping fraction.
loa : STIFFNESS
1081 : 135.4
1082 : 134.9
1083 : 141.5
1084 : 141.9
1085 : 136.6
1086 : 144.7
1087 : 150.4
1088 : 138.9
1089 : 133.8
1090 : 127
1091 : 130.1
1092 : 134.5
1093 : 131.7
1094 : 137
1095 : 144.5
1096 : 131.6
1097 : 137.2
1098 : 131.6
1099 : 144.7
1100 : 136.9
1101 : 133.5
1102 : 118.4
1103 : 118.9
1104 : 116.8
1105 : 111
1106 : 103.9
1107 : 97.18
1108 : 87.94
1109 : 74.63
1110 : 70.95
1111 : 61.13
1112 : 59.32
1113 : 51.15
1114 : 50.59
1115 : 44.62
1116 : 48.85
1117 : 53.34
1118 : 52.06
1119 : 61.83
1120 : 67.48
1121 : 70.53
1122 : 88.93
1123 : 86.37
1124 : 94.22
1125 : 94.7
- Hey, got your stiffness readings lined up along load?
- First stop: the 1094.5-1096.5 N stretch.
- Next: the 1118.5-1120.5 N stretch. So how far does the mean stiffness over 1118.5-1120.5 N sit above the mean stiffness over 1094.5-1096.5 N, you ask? -73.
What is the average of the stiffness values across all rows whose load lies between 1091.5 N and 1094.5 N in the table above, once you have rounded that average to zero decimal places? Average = 134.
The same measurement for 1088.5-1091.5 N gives 130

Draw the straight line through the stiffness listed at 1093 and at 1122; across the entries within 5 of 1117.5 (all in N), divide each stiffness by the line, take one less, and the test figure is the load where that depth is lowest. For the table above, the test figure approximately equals 1115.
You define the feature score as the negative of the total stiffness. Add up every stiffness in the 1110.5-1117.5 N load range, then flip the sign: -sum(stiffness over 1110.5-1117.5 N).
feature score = -369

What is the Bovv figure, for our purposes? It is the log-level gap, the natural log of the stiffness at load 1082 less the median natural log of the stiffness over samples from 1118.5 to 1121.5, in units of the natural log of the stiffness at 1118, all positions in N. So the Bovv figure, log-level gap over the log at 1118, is 0.18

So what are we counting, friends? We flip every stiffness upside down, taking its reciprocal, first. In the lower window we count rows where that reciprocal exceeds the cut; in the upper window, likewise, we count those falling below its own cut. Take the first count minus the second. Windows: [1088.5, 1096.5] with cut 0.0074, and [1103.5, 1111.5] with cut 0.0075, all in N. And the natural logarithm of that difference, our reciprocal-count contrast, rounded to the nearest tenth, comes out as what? 1.8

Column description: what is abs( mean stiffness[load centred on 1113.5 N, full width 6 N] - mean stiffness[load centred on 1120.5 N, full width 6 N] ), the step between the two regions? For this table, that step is 19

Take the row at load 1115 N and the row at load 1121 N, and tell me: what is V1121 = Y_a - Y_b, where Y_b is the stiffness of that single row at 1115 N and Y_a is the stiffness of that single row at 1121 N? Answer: 26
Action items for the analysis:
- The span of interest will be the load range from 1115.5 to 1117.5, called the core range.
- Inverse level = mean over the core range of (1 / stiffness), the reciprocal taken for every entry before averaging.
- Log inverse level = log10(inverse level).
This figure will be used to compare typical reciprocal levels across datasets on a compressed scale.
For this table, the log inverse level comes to -1.71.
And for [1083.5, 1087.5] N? -2.16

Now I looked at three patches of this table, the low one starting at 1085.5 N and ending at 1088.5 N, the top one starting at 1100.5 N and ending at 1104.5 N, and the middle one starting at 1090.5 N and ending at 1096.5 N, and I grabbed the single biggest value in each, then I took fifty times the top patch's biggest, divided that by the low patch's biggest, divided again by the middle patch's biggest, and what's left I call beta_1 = 0.31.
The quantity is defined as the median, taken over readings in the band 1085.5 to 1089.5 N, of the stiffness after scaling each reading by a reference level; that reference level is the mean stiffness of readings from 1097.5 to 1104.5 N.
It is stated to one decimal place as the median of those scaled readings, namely 1.1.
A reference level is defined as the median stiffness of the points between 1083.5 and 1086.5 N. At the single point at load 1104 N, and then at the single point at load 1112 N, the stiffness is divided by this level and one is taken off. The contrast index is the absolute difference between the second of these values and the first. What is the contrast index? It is 0.41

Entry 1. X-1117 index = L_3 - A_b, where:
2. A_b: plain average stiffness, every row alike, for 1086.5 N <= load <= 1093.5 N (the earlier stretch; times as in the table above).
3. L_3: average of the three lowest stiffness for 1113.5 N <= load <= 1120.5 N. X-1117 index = -87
